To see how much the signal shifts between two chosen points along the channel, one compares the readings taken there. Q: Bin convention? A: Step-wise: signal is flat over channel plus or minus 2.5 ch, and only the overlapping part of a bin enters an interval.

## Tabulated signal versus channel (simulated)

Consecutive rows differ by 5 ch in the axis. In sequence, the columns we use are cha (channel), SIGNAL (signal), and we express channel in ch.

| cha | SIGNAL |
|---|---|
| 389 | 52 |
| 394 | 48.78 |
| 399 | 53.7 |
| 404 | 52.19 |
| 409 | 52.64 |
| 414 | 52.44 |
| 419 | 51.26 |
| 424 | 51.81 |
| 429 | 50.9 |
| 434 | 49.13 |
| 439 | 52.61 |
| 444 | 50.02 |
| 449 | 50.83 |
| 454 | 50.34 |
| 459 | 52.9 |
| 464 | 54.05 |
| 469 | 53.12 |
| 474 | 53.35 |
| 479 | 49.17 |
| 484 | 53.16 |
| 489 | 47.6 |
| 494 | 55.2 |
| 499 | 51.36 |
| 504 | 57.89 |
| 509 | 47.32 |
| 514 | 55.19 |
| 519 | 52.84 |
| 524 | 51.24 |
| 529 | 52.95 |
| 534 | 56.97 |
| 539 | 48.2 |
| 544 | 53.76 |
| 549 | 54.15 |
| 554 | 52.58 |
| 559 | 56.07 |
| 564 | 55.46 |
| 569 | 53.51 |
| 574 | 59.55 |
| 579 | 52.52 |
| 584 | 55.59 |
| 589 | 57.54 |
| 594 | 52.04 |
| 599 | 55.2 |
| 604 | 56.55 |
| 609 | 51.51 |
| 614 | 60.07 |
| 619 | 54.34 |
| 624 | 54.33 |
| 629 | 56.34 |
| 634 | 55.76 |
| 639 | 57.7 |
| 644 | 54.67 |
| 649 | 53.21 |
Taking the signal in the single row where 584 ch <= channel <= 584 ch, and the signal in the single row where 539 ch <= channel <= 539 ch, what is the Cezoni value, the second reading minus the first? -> -7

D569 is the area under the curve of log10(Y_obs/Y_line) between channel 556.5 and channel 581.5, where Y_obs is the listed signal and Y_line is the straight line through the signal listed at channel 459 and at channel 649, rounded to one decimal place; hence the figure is 0.5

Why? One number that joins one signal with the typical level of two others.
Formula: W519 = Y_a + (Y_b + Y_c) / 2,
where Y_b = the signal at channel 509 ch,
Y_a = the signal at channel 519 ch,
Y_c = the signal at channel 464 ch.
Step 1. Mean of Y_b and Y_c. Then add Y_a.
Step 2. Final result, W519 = 104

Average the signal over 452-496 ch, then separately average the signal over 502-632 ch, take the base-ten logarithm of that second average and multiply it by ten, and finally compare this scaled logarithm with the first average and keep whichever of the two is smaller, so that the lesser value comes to 17.4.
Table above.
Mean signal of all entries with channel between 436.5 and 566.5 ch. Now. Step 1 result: 52.6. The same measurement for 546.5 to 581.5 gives 54.8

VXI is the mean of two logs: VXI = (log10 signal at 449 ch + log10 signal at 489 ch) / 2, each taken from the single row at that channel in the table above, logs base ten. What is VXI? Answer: 1.69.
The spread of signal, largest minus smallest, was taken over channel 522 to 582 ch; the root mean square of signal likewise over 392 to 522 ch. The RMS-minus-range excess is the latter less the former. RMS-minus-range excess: 41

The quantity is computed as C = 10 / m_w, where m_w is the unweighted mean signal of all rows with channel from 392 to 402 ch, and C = 0.195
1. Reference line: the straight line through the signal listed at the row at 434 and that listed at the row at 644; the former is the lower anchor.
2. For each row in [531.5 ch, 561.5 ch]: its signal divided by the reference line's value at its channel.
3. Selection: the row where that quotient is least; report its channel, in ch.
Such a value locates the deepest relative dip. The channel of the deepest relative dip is 539 ch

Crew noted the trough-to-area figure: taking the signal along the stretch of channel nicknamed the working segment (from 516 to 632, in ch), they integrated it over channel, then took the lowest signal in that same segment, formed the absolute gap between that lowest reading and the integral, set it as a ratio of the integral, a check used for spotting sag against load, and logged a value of 0.992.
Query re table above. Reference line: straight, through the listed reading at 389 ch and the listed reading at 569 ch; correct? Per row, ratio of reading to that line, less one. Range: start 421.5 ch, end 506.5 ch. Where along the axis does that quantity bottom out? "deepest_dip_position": 489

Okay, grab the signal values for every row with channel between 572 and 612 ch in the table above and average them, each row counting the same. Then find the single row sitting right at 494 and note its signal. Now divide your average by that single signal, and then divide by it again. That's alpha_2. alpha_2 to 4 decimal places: 0.0181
